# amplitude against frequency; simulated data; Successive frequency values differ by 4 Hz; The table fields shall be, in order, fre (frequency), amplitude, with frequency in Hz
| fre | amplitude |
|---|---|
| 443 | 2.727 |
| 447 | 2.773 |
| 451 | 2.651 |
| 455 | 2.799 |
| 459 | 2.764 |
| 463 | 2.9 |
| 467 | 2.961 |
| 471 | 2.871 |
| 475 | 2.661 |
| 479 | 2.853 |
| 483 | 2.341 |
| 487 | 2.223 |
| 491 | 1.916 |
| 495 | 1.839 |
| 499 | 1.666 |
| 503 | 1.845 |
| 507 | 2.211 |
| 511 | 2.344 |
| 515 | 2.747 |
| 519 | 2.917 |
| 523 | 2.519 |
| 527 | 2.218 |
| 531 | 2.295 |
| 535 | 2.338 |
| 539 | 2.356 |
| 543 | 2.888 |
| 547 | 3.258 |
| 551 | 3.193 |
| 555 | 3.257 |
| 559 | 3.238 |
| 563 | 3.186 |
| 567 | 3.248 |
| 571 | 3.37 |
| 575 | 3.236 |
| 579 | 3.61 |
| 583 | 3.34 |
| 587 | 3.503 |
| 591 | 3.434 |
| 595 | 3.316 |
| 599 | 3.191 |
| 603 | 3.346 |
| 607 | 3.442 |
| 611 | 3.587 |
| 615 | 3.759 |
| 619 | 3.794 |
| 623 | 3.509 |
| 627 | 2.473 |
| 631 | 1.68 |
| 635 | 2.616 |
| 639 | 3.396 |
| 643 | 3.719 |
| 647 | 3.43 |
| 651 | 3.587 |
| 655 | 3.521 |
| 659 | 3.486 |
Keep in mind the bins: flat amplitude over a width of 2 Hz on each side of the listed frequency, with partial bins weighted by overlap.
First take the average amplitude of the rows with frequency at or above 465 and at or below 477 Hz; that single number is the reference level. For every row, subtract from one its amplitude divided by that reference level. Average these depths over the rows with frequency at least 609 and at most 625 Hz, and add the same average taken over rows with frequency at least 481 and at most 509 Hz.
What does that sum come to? 0.0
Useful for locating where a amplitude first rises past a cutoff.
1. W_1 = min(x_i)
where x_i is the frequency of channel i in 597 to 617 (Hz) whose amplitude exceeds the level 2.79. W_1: 599 Hz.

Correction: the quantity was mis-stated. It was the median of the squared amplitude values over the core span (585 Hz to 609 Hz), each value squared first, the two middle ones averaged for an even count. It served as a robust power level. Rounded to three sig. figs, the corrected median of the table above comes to 11.5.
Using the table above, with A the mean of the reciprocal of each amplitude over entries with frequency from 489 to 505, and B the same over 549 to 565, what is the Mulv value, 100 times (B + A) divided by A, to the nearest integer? 156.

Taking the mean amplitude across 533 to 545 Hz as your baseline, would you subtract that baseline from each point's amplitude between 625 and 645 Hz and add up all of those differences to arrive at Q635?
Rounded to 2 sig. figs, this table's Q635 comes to 1.2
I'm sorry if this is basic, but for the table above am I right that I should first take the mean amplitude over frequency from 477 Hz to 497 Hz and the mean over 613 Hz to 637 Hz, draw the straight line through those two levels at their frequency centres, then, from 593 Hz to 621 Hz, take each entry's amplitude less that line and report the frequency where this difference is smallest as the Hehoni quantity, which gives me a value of 599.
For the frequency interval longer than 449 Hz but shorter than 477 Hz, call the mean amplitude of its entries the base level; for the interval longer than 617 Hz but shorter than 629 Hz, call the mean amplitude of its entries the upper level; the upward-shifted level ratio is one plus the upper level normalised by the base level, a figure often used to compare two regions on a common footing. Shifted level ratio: 2.16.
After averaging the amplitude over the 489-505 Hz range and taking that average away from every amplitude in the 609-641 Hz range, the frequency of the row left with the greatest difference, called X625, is 619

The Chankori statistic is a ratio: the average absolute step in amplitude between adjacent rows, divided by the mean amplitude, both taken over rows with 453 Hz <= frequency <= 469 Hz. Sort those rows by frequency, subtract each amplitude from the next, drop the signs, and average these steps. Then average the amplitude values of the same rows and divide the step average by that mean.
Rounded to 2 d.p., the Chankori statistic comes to 0.03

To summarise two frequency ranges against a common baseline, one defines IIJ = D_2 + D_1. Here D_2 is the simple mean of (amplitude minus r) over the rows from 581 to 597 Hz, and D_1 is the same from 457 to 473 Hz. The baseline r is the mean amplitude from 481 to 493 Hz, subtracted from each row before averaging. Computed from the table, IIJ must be 2.0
